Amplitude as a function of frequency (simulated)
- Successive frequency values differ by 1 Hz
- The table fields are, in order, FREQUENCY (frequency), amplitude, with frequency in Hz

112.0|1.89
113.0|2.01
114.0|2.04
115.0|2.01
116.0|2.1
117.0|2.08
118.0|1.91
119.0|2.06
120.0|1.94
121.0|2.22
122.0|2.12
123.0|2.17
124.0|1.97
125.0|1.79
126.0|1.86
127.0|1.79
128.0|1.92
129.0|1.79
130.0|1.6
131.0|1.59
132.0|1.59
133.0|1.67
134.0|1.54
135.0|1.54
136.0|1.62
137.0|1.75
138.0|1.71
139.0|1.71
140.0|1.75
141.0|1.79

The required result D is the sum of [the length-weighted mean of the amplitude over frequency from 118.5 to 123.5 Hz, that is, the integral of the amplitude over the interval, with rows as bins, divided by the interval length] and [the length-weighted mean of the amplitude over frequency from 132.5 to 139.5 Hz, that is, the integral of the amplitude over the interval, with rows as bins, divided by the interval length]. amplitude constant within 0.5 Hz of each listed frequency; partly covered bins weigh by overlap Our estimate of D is 3.75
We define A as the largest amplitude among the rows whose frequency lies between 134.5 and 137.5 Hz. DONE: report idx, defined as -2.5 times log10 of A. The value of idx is -0.61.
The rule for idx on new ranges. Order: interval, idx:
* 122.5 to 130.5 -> -0.84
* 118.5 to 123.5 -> -0.87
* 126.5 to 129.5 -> -0.71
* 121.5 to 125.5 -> -0.84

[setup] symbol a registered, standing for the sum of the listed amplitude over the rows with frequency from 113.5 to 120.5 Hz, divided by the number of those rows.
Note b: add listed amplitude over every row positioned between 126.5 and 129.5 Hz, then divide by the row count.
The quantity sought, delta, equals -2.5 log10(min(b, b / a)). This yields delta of 0.11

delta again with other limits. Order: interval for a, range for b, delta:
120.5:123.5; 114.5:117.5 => 0.05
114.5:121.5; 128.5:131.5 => 0.23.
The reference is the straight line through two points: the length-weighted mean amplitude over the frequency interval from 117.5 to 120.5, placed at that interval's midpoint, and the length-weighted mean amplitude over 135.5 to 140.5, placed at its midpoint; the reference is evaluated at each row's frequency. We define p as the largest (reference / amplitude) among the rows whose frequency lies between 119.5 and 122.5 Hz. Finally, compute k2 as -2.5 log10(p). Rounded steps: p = 1.01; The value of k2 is -0.01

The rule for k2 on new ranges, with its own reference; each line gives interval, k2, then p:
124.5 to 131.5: -0.14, 1.14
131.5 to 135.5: -0.15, 1.14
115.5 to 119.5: -0.04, 1.04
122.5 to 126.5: -0.06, 1.05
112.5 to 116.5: -0.02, 1.02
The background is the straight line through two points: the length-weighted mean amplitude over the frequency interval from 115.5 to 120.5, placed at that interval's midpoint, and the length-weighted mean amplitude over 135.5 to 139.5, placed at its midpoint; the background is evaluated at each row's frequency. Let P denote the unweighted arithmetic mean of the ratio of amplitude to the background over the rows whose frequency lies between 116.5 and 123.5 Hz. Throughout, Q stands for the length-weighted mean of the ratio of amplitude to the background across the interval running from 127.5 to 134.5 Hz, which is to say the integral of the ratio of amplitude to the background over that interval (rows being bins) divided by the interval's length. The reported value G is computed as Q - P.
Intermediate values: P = 1.04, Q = 0.93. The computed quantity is -0.12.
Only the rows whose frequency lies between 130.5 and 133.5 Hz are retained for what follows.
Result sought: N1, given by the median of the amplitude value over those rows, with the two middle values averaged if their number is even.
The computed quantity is 1.59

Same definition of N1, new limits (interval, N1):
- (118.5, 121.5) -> 2.06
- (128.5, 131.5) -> 1.60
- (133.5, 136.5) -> 1.54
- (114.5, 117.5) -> 2.08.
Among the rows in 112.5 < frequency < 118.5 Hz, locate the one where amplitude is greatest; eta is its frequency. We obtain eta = 116.0 Hz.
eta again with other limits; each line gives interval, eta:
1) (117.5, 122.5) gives 121.0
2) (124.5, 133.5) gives 128.0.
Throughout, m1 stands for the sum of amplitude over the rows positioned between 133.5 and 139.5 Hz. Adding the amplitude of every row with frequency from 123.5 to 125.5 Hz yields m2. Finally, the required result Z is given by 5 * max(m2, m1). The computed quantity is 49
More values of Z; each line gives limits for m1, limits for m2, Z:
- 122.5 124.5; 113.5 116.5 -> 31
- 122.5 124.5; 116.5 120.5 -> 40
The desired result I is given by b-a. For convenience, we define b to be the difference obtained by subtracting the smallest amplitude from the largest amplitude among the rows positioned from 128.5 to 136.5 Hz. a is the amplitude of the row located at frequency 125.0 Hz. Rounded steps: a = 1.79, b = 0.25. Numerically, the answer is -1.54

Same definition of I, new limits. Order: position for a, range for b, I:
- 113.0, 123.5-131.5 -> -1.63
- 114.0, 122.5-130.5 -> -1.47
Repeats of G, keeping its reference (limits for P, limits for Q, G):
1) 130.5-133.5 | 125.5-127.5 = 0.07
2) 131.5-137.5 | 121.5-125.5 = 0.12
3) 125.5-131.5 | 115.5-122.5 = 0.08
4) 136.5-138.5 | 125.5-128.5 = -0.03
